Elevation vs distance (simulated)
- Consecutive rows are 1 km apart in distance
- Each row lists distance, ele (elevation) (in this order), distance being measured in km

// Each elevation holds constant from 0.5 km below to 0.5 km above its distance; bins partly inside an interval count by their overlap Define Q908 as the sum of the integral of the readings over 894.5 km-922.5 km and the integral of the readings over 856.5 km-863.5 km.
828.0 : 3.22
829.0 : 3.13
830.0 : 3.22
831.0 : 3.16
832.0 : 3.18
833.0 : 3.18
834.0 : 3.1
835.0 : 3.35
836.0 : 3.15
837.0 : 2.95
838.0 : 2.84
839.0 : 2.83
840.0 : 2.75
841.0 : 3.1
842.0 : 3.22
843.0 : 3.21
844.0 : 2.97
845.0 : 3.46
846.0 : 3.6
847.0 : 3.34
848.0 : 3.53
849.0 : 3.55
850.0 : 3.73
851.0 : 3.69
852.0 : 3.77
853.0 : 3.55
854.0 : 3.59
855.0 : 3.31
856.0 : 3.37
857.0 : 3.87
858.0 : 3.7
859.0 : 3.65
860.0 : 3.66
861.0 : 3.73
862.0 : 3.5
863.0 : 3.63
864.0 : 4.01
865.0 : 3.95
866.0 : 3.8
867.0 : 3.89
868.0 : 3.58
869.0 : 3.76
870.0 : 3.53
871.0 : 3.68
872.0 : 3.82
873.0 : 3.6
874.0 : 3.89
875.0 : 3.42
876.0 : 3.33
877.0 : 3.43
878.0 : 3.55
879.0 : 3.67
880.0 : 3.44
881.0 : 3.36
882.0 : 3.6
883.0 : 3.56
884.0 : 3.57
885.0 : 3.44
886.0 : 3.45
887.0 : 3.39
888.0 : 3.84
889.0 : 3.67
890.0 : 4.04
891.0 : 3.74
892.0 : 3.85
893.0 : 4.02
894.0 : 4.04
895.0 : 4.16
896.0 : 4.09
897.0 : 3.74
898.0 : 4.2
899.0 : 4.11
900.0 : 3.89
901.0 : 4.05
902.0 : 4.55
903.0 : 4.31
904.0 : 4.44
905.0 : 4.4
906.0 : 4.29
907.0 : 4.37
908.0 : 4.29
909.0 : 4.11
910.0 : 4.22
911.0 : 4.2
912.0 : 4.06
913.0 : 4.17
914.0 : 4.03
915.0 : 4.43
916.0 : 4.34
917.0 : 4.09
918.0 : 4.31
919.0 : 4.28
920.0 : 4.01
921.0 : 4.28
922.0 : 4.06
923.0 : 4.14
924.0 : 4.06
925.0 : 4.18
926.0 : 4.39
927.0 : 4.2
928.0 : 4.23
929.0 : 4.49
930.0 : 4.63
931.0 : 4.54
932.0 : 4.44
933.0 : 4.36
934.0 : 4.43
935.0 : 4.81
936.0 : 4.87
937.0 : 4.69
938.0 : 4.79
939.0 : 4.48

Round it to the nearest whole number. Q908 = 143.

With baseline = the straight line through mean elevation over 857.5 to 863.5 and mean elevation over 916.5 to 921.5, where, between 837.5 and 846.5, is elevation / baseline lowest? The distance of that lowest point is 840.0 km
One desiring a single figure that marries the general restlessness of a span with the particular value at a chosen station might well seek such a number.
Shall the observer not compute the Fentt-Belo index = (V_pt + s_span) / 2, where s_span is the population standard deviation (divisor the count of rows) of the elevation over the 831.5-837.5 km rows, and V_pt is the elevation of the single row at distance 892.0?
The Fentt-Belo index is 1.98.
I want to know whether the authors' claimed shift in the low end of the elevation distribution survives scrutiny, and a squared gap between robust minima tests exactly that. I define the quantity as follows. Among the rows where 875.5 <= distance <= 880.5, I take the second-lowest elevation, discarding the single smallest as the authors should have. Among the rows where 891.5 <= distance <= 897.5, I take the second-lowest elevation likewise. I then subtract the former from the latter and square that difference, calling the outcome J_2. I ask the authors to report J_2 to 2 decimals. 0.18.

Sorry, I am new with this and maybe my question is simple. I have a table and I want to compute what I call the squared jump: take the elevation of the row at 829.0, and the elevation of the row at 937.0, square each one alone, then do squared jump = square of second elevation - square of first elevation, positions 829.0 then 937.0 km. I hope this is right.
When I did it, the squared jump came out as 12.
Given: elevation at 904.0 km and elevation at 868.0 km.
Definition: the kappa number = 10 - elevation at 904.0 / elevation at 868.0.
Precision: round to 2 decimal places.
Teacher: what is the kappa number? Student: 8.76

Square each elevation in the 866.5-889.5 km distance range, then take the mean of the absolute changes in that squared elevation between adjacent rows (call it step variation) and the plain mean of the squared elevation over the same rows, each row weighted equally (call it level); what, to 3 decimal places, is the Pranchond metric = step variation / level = 0.098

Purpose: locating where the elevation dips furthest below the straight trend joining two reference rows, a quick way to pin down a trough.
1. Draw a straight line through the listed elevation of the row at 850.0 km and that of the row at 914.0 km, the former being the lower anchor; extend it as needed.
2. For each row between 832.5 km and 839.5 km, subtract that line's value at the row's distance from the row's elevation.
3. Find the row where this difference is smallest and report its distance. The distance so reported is 839.0 km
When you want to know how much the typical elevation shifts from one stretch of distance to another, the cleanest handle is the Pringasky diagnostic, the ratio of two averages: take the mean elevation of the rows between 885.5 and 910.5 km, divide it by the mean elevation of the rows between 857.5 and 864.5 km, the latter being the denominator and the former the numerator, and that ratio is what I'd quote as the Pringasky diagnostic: 1.10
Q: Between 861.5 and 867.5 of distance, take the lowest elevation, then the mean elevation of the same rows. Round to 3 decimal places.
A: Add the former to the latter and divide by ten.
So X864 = 0.730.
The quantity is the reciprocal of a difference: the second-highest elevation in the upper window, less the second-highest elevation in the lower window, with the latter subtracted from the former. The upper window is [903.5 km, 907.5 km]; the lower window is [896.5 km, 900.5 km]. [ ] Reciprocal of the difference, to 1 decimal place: 3.4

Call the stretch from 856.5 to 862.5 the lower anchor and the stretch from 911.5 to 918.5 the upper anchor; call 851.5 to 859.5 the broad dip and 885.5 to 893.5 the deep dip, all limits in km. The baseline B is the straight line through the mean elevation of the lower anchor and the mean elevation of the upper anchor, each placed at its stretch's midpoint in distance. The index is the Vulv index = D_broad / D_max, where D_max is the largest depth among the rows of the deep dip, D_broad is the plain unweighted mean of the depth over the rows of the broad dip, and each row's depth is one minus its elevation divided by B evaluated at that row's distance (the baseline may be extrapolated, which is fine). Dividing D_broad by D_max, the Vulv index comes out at 0.09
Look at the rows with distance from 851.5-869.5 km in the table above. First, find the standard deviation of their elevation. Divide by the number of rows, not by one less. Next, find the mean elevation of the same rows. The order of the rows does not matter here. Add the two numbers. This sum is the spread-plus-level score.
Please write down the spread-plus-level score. 3.87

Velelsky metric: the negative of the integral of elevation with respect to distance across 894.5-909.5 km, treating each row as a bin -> -63.0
